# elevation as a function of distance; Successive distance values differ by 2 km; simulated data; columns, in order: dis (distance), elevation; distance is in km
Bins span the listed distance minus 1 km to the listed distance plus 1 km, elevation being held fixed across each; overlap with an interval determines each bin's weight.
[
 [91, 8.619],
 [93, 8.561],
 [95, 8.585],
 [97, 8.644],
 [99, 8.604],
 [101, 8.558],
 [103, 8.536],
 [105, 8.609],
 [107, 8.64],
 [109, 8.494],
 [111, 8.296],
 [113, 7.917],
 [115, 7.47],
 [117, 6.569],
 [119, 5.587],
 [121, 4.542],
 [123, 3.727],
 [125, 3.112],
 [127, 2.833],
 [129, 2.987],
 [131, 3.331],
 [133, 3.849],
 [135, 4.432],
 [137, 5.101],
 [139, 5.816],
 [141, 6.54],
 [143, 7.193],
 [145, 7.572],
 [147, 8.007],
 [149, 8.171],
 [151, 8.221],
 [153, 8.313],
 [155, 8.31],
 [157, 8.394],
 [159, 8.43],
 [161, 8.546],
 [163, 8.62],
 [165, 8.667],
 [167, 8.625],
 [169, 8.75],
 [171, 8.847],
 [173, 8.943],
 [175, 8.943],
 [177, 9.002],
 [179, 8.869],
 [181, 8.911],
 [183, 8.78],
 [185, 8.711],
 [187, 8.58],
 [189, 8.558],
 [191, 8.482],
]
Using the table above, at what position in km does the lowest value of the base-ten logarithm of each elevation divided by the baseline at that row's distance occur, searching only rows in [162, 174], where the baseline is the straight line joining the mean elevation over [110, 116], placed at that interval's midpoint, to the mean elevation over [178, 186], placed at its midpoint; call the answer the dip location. 167 km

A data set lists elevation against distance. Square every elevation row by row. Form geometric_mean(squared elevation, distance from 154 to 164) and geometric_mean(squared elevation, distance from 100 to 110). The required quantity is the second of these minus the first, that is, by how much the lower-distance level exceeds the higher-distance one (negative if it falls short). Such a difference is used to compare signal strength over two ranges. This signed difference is 2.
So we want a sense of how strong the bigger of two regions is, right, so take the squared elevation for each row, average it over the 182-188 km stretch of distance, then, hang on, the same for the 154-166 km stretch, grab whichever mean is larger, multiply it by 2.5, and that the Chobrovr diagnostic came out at 189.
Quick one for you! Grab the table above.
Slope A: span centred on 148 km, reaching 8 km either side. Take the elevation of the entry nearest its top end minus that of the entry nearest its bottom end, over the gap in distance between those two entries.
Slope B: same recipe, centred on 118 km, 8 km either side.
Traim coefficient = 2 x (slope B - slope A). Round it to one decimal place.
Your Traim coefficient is -1.0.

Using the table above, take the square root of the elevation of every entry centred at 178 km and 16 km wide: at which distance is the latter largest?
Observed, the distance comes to 177 km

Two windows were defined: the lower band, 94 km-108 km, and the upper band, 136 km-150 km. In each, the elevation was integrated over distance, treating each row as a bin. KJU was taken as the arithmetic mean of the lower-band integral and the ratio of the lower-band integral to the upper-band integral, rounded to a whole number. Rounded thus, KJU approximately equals 61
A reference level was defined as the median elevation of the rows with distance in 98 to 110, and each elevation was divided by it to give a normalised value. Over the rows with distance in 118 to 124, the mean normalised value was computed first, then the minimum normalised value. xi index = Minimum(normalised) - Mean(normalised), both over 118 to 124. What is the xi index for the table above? -0.104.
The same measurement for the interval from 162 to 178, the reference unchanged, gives -0.021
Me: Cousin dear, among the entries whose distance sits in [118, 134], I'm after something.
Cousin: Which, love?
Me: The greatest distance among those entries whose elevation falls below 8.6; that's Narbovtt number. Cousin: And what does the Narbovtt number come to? 133 km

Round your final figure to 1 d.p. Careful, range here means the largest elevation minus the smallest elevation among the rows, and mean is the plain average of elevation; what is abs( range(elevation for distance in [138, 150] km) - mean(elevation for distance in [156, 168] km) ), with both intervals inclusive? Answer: 6.2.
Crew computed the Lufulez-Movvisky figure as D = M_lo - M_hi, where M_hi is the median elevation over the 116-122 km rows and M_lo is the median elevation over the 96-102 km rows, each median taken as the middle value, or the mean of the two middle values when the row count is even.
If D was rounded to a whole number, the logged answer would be 3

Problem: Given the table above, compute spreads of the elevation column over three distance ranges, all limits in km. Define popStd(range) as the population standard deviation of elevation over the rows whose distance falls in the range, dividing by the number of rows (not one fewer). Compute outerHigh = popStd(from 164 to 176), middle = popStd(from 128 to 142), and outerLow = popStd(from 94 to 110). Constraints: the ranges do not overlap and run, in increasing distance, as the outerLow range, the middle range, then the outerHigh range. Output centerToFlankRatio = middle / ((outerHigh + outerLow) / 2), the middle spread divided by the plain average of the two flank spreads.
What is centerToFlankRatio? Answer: 14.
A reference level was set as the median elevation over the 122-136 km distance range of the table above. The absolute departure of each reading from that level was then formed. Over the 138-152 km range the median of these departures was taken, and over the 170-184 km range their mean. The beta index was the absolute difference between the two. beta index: 1.3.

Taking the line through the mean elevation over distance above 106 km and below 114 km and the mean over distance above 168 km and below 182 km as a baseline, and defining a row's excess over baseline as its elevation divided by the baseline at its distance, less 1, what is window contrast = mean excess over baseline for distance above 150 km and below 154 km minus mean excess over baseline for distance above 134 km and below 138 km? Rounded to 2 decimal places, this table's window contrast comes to 0.39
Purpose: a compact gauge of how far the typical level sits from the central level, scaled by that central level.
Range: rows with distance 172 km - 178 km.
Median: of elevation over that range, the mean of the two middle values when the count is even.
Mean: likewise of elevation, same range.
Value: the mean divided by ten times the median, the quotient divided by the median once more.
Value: 0.0112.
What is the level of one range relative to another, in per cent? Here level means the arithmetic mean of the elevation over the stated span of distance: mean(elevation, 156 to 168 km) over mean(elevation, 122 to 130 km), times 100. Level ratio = 270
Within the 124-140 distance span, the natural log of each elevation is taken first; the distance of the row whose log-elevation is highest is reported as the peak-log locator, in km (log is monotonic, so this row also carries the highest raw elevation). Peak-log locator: 139 km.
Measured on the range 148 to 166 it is 165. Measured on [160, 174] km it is 173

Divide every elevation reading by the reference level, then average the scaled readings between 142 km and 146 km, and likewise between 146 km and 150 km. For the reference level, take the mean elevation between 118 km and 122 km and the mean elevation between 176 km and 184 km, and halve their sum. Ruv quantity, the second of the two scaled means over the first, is 1.10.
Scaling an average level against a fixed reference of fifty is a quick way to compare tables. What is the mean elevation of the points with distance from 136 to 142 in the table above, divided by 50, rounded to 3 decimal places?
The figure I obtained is 0.116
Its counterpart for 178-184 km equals 0.177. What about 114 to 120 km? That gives 0.131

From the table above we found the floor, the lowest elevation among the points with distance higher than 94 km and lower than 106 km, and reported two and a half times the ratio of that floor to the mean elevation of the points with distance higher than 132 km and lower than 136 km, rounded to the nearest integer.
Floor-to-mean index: 5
